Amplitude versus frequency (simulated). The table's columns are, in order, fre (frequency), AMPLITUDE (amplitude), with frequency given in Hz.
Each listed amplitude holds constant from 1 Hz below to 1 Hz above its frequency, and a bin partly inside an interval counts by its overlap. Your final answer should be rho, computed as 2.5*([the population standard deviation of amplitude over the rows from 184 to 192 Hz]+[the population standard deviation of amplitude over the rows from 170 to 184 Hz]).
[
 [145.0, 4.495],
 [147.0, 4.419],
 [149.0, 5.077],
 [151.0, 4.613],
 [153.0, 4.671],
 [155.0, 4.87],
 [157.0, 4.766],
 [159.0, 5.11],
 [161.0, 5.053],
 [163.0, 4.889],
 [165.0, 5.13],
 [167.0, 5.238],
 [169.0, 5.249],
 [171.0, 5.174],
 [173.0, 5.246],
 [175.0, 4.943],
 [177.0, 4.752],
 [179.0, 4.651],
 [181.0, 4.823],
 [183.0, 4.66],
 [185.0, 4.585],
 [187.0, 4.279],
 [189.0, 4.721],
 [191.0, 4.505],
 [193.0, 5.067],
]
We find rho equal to 0.95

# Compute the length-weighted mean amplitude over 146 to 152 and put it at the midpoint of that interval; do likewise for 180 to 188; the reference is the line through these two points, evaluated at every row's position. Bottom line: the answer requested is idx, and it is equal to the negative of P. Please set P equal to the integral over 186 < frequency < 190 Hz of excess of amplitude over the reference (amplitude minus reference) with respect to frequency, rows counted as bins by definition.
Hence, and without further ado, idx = 0.3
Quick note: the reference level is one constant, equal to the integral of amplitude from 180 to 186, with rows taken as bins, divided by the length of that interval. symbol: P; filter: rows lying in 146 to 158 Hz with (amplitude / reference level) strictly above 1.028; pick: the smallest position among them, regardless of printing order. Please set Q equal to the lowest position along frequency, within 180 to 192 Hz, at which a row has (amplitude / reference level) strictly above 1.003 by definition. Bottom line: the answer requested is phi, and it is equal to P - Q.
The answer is -32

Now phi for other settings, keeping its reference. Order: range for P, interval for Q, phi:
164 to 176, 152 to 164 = 10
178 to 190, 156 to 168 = 24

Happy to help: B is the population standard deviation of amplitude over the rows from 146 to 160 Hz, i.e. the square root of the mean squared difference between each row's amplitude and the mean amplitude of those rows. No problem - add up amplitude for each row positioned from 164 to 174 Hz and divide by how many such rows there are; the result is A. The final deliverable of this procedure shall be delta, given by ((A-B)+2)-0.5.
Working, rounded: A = 5.21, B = 0.23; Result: 6.48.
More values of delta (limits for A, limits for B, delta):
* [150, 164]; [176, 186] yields 6.27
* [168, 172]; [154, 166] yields 6.58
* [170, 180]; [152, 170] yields 6.26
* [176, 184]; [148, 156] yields 6.04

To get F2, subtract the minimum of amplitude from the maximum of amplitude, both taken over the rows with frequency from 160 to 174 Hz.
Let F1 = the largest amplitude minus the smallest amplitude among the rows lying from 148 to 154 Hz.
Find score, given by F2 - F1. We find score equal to -0.10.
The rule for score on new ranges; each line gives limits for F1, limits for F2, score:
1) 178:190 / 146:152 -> 0.11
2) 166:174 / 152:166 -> 0.38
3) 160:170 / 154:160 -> -0.02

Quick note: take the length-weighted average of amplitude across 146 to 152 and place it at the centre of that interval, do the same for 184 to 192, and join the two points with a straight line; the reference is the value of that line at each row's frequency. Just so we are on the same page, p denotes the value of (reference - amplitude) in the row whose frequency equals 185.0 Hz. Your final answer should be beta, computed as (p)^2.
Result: 0.00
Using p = 0.0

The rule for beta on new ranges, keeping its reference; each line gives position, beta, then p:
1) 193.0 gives 0.32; -0.6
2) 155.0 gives 0.04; -0.2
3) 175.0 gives 0.13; -0.4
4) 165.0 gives 0.25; -0.5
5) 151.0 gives 0.01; 0.1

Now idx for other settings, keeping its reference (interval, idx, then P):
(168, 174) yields -3.6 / 3.6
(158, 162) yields -1.7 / 1.7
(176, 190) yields -0.7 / 0.7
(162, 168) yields -2.6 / 2.6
